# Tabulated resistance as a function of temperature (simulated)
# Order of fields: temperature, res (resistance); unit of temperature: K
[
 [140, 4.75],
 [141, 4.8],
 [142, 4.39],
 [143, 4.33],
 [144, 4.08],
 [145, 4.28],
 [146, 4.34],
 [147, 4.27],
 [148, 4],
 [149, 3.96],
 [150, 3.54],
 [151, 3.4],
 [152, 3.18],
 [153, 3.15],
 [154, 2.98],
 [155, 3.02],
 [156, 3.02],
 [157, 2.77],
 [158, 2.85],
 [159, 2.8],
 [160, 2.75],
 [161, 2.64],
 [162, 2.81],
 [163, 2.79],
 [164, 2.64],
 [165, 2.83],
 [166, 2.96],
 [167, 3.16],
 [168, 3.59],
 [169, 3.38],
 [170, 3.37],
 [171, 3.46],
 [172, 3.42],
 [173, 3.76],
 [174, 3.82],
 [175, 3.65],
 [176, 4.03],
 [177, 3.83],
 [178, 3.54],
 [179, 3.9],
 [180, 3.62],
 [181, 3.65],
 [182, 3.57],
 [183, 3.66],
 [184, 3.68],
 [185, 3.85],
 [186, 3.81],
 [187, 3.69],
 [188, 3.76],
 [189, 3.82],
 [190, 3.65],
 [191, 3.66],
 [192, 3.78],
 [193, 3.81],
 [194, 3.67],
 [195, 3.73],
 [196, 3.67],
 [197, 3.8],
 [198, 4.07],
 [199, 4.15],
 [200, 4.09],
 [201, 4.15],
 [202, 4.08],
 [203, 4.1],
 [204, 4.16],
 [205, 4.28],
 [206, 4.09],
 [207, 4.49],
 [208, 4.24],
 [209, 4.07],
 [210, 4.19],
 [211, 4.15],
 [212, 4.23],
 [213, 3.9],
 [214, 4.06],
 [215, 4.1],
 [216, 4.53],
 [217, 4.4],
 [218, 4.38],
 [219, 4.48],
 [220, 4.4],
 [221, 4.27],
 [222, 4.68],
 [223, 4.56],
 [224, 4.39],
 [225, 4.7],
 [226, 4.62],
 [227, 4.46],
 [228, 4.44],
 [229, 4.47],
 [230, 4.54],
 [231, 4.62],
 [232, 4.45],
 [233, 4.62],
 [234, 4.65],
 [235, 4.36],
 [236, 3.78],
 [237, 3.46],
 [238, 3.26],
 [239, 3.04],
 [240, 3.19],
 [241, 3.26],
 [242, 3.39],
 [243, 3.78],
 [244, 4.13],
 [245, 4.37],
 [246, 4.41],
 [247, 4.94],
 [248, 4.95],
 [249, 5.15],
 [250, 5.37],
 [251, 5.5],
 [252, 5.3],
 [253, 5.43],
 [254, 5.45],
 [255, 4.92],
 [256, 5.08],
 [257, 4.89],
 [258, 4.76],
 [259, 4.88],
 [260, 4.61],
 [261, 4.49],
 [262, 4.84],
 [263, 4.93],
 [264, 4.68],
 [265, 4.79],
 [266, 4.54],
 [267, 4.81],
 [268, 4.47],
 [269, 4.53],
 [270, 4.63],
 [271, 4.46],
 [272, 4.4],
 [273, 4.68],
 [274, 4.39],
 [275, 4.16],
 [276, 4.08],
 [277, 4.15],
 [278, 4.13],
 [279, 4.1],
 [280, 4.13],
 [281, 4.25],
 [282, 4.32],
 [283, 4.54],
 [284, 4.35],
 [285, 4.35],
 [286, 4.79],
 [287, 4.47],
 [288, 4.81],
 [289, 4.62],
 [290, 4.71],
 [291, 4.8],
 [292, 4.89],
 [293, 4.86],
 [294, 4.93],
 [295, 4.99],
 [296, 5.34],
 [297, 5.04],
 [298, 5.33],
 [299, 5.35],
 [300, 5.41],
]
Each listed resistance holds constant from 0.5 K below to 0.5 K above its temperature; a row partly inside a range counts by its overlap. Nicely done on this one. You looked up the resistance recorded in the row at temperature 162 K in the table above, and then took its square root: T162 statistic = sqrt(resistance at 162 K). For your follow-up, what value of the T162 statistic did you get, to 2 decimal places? 1.68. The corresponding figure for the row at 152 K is 1.78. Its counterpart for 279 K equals 2.02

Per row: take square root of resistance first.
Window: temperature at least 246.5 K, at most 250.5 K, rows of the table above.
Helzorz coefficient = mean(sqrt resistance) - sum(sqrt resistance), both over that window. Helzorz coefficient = -6.8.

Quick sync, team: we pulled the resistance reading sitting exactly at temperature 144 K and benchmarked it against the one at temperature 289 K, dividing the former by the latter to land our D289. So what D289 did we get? 0.88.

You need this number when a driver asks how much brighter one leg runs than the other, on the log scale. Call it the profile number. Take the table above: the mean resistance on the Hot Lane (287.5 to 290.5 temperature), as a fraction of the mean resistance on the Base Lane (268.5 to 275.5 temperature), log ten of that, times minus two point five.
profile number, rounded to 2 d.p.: -0.06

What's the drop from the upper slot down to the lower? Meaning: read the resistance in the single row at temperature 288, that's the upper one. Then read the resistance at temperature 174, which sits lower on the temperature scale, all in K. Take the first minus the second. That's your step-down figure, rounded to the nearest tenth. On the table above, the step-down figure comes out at 1.0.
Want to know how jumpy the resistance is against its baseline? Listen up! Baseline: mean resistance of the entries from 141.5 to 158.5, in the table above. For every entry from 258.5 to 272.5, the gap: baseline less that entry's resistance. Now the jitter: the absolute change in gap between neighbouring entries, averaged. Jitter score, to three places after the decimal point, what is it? 0.188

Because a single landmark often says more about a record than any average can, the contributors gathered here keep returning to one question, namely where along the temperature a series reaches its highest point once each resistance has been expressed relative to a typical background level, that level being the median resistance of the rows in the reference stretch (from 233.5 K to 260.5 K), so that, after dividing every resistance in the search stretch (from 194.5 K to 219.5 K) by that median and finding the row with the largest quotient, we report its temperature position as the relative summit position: 216 K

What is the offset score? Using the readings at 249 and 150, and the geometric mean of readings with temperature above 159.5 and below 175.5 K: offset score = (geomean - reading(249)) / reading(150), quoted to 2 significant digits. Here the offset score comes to -0.56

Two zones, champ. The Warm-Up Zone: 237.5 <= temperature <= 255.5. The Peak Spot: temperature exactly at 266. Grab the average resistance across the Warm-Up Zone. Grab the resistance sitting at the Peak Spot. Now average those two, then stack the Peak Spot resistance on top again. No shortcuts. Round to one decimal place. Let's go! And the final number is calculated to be 9.0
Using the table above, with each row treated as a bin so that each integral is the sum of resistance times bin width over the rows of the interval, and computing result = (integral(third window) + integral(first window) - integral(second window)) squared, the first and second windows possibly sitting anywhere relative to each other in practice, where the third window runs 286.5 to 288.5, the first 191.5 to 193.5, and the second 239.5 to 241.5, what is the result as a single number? 109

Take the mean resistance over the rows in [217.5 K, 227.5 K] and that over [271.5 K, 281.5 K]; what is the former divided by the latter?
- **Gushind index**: 1.06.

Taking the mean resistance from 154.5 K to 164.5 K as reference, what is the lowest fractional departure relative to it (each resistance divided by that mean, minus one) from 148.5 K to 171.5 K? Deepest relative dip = -0.06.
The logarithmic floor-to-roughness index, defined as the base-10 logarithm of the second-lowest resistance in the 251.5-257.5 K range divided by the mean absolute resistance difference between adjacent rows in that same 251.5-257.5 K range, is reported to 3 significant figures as 1.38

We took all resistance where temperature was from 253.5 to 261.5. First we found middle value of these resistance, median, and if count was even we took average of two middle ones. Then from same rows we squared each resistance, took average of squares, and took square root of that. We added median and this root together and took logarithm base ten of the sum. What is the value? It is 0.99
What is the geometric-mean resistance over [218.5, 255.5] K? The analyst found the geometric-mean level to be 4.4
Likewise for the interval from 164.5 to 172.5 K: 3.3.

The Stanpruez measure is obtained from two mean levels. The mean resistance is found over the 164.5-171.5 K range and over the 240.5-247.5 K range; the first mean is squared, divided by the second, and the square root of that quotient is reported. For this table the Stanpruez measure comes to 1.6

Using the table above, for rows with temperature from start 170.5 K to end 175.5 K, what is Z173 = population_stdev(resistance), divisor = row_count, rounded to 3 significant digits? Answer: 0.159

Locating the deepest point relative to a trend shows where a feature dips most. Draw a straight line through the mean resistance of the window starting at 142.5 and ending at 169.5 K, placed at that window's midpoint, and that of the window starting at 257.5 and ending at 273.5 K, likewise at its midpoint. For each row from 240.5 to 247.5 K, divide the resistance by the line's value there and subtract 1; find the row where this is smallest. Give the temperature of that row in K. 241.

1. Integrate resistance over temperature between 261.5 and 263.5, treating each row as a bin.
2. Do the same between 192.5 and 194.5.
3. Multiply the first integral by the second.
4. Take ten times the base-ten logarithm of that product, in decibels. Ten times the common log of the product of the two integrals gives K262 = 18.6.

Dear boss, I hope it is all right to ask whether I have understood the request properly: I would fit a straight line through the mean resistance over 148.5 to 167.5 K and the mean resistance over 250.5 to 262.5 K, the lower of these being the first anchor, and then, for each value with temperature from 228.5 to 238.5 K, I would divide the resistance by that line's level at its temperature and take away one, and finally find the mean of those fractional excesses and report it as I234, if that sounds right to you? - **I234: -0.07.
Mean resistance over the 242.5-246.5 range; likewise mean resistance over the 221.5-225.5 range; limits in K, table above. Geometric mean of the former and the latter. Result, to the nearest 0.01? 4.37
